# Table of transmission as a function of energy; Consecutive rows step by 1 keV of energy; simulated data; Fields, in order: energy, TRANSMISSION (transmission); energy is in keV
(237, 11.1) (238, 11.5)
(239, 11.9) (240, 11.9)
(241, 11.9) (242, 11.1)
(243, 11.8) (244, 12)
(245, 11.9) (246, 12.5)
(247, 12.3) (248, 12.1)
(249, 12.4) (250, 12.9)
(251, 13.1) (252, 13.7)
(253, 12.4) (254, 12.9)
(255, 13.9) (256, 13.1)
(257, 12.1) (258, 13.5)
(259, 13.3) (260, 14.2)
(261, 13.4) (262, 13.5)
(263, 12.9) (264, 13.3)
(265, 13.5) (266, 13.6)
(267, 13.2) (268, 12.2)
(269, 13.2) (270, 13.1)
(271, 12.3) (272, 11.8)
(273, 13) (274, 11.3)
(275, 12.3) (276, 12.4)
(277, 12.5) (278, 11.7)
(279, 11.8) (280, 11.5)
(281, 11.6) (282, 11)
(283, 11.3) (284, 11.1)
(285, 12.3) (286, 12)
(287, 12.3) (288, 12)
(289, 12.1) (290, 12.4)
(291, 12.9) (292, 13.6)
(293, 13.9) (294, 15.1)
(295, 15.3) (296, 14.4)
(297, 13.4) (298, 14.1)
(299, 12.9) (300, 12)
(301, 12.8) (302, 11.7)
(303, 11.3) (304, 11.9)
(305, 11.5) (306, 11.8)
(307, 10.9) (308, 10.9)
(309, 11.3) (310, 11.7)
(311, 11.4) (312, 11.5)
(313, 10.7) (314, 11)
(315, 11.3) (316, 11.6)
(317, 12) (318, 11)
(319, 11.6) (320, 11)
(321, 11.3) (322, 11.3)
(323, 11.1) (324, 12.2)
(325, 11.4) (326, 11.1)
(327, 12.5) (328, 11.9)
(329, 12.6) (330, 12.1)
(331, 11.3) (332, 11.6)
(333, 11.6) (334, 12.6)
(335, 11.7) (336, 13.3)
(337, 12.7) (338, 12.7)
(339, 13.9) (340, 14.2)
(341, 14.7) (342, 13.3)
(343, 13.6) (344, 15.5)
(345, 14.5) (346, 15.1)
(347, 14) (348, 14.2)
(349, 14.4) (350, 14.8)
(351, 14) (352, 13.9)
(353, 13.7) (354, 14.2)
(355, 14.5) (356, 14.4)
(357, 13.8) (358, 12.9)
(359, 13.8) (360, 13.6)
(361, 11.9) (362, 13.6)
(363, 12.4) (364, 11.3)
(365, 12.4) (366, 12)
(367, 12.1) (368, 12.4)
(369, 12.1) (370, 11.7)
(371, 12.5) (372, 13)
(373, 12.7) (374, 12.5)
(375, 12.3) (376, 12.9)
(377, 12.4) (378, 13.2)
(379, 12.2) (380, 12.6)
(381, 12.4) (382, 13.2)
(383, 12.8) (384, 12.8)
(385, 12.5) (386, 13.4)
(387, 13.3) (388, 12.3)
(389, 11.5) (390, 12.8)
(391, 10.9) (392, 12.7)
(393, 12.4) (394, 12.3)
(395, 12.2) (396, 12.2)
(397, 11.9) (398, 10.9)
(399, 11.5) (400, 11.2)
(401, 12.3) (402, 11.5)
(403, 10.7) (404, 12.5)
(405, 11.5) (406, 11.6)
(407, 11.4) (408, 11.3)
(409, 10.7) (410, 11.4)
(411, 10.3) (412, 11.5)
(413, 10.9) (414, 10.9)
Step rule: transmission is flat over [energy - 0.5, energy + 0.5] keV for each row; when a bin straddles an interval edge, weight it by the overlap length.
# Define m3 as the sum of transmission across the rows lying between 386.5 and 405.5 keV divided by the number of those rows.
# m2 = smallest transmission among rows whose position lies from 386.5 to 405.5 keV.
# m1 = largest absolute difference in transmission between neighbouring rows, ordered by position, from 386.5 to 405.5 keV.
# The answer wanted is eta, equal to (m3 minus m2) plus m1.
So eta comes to 3.13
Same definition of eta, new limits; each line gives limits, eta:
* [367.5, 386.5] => 1.91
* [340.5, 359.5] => 3.17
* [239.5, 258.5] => 2.80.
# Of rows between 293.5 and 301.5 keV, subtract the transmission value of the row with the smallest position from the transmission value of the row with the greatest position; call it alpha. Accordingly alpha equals -2.30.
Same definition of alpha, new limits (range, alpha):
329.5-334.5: 0.50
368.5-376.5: 0.80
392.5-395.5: -0.20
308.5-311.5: 0.10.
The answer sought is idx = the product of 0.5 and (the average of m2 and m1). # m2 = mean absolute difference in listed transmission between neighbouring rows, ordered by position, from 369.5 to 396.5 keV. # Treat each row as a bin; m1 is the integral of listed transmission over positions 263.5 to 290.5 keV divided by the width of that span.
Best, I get 3.21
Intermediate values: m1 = 12.3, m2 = 0.588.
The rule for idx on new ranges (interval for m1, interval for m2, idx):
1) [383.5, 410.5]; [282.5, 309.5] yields 3.12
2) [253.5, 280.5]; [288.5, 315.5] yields 3.34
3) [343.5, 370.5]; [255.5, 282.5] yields 3.51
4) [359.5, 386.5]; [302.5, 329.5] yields 3.26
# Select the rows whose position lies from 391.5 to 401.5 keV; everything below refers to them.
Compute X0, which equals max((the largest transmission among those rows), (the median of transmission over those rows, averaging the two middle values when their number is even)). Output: 12.7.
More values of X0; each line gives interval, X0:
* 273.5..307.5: 15.3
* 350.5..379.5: 14.5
